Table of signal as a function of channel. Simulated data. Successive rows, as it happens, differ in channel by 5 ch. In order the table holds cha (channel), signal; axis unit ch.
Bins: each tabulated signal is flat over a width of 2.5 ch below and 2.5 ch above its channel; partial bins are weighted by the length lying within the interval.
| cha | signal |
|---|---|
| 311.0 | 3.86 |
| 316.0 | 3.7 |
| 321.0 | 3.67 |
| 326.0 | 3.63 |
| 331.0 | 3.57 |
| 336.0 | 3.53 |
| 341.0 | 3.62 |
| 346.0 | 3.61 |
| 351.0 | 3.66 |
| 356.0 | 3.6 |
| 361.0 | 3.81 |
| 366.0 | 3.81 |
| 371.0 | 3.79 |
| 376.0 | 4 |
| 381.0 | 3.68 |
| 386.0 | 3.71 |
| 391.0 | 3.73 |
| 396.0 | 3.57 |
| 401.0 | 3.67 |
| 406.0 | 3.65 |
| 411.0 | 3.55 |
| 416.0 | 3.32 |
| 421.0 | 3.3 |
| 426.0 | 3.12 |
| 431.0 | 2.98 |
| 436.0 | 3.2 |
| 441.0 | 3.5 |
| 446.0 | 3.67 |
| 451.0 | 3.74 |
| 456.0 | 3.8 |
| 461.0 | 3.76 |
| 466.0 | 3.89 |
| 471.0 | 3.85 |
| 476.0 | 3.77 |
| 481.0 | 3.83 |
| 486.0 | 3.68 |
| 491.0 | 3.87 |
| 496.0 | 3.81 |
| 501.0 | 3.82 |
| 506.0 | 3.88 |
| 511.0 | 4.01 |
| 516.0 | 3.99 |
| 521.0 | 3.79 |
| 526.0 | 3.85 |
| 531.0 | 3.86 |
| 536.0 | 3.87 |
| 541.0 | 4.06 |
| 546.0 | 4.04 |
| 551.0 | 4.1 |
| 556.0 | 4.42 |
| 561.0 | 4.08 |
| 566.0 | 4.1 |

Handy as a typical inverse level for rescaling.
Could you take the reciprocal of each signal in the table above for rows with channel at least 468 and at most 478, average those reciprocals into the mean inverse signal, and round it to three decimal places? 0.262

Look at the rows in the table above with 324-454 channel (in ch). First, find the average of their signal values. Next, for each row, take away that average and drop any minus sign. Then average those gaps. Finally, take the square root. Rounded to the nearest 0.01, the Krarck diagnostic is 0.41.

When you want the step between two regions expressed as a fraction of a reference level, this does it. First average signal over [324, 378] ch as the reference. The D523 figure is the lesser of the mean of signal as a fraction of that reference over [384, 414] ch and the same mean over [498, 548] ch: 0.99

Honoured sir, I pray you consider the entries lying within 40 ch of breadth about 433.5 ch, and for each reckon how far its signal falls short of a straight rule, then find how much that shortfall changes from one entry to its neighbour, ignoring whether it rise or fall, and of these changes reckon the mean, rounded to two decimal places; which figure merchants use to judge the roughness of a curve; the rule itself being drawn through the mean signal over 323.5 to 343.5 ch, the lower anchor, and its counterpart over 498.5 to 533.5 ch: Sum 0.16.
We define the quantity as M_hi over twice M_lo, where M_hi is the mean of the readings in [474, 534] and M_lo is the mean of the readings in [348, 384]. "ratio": 0.511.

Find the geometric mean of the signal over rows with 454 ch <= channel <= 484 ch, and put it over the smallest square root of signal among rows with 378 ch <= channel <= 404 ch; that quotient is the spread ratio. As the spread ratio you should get 2.02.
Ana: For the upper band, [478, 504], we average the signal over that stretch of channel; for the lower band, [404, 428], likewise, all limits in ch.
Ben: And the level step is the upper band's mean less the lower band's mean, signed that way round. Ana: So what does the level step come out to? 0.41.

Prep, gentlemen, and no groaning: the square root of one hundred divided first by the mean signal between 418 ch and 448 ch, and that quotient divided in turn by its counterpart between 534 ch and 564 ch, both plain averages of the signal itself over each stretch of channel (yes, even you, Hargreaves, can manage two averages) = 2.72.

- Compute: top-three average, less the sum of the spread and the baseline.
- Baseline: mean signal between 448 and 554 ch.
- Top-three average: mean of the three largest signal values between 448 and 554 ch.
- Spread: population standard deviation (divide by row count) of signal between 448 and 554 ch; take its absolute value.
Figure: 0.09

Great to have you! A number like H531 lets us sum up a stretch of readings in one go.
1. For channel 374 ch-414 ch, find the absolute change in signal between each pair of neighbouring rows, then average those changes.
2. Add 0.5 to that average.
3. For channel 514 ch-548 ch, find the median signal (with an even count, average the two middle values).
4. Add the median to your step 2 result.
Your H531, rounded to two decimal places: 4.48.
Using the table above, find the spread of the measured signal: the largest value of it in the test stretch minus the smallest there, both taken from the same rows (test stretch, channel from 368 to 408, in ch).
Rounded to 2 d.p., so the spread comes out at 0.43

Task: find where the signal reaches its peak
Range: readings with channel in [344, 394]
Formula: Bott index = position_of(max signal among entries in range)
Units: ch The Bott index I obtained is 376.0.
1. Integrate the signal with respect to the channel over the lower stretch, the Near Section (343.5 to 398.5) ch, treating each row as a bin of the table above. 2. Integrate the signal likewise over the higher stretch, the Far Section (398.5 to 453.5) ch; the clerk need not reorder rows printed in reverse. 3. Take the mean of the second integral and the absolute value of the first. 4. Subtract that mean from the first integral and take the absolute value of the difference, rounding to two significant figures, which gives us 8.2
